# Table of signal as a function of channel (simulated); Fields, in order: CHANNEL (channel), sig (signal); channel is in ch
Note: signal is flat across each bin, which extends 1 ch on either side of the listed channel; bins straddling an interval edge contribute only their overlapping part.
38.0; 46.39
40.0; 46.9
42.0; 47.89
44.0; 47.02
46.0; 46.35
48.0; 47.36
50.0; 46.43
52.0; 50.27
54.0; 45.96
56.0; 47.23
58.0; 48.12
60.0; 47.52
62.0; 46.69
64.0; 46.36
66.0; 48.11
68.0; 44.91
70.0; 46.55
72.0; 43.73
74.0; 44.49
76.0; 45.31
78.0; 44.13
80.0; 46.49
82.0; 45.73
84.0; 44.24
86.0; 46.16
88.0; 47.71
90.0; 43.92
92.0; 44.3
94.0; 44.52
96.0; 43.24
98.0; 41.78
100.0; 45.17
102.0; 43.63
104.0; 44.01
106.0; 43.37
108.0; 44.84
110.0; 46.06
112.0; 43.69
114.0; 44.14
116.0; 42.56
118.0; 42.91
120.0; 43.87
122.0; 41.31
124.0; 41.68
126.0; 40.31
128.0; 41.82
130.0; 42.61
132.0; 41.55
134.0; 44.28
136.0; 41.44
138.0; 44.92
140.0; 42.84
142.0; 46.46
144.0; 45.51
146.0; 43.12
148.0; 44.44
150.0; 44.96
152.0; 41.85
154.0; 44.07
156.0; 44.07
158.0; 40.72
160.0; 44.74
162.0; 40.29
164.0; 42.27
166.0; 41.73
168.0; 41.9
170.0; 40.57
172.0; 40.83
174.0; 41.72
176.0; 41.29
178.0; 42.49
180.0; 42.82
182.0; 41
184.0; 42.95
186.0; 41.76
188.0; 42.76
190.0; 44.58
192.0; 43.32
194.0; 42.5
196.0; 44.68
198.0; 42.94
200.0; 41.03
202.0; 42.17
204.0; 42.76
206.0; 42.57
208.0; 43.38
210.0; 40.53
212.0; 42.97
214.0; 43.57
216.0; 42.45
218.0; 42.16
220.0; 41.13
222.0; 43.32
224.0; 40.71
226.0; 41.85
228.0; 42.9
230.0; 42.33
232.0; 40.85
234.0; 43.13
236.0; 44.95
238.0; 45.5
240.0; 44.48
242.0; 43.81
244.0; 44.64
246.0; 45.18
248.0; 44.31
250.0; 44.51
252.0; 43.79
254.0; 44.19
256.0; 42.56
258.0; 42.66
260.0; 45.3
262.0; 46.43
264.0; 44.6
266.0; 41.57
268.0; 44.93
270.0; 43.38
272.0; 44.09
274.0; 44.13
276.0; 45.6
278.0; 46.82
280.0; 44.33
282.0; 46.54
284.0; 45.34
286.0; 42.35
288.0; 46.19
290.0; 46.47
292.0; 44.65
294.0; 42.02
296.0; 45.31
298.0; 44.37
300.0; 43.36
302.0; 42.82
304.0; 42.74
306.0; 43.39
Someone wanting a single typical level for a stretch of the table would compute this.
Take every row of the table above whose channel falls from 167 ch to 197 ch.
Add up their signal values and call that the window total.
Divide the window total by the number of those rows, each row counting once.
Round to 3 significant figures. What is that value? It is 42.3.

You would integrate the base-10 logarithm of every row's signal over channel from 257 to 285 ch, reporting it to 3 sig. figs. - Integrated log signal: 46.2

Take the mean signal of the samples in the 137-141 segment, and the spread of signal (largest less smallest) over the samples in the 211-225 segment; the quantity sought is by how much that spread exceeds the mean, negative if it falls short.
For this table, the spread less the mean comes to -41.0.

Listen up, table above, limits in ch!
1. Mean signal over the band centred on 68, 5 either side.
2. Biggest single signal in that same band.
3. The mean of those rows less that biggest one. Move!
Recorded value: -2.2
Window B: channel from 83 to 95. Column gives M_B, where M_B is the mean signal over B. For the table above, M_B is 45.1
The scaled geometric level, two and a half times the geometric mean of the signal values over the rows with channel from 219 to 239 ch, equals 106.6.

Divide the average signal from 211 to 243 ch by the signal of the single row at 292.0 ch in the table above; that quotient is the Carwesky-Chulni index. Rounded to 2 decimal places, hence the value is 0.96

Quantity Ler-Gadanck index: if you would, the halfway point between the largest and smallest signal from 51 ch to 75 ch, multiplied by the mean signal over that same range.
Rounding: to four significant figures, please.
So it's 2193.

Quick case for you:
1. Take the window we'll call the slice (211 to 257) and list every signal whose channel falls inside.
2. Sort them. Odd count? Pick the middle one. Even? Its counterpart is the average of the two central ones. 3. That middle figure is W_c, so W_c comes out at 43.3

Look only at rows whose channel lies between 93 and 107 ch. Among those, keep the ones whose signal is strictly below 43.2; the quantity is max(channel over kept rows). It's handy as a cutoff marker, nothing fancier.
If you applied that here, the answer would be 98.0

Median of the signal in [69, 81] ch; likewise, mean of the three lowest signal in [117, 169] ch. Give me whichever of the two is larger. 44.9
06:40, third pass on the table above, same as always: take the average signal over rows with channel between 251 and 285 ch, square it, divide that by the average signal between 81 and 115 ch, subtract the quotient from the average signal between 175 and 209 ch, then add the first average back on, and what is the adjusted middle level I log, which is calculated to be 42.7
